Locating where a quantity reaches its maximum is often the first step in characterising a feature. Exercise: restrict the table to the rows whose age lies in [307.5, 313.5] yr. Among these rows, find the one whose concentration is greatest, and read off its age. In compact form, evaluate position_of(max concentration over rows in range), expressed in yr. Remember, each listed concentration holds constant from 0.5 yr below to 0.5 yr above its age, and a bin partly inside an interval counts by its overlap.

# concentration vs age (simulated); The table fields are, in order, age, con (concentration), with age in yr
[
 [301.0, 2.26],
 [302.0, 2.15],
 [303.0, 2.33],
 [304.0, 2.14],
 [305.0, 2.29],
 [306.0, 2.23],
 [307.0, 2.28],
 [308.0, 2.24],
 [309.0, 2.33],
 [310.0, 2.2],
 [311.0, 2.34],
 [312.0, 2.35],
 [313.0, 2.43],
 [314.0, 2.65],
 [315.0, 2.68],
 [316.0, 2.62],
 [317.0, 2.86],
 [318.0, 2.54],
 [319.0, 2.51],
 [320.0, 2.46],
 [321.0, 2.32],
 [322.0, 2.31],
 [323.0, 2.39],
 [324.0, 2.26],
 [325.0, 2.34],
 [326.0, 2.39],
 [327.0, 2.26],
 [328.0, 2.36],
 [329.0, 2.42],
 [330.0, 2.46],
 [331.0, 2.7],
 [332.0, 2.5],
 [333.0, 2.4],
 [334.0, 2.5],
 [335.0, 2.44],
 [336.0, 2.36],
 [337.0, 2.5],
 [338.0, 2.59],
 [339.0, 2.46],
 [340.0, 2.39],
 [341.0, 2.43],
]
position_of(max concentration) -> 313.0 yr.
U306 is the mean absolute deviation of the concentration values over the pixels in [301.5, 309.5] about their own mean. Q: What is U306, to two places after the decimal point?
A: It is 0.06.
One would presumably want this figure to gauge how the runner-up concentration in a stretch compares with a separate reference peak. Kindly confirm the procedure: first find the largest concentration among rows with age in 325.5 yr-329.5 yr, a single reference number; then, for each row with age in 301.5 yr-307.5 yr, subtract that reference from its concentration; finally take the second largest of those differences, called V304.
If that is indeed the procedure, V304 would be -0.13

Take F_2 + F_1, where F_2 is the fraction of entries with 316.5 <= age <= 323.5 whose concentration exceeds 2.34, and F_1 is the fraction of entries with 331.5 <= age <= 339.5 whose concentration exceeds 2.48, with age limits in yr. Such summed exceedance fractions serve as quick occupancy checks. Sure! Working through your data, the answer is 1.2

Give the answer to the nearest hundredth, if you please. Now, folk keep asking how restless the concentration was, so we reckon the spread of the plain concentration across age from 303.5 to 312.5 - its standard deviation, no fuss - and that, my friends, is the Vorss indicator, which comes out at 0.07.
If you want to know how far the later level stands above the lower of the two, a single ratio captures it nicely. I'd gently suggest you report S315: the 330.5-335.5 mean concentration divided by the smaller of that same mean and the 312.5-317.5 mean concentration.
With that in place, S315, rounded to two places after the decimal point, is 1.00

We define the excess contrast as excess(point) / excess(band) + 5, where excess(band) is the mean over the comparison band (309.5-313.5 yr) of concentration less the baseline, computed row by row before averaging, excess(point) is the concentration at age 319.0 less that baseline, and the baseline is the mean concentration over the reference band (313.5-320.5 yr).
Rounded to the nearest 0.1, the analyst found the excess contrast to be 5.4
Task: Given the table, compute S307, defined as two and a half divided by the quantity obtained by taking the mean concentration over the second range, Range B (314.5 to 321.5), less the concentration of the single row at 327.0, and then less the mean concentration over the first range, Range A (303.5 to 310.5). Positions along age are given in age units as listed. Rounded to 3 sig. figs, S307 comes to -1.29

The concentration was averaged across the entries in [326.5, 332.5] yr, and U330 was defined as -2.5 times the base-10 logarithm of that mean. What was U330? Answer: -0.973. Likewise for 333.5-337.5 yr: -0.973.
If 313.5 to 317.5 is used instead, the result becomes -1.079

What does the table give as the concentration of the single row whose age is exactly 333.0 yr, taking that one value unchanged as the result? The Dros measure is 2.4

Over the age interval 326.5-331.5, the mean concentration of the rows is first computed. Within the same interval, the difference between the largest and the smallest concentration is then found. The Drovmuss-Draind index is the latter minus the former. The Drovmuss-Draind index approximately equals -2.00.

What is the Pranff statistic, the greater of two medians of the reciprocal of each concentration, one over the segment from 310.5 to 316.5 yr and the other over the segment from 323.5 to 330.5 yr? 0.424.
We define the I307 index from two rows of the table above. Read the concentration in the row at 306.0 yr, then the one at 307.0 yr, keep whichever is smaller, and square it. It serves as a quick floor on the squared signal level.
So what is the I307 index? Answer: 4.97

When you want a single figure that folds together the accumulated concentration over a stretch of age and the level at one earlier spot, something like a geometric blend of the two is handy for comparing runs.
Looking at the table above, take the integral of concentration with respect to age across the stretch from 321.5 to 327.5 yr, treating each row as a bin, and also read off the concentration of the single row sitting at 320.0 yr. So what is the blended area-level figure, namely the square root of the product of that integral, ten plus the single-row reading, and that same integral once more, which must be 49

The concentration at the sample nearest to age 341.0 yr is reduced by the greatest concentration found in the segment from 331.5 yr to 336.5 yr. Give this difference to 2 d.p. -0.07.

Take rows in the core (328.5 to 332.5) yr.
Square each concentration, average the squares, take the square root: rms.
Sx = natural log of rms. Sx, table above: 0.93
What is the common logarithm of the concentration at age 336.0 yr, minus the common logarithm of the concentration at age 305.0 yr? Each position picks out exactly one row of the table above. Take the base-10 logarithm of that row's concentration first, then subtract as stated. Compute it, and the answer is 0.01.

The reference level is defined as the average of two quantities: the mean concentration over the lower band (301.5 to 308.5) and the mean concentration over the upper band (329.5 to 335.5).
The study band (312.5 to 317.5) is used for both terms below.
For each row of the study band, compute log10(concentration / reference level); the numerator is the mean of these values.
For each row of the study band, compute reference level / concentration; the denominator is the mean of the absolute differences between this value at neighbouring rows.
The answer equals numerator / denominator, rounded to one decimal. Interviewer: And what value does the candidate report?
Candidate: 1.0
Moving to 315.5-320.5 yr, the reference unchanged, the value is 0.8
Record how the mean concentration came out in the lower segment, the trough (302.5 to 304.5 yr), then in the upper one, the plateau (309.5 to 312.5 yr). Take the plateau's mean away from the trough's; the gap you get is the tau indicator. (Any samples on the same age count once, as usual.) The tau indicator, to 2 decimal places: -0.06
